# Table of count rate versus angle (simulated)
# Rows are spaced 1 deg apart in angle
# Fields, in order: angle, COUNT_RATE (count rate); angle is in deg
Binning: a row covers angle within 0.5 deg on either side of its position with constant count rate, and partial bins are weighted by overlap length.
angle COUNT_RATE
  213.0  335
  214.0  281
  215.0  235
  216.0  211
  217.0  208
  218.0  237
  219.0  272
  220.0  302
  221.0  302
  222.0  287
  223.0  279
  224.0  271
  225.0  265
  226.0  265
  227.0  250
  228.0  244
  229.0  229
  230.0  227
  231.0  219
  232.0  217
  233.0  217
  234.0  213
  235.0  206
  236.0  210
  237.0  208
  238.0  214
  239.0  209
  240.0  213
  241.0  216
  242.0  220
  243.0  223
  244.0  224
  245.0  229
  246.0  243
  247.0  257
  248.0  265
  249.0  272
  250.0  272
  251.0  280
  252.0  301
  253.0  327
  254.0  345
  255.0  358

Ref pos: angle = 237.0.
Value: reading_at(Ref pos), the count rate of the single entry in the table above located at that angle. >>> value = 208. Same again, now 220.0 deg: 302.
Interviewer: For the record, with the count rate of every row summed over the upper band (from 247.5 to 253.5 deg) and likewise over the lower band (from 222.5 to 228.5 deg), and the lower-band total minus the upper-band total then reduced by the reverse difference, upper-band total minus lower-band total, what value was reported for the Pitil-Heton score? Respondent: -286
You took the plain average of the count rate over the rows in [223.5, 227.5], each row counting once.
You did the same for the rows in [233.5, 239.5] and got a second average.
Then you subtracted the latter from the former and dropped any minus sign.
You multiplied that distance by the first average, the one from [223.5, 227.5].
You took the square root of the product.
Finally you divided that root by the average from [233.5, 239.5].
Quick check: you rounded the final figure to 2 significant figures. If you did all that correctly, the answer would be 0.56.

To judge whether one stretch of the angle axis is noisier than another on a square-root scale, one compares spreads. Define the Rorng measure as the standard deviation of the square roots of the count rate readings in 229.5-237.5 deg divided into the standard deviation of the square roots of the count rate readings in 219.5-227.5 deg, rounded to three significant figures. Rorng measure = 2.39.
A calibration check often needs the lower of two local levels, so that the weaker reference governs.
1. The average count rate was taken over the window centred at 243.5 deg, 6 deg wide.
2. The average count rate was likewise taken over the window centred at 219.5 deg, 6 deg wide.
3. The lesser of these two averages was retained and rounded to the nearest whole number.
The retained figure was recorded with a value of 226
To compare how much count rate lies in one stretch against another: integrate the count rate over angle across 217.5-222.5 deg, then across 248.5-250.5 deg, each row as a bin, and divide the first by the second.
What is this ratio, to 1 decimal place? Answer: 2.6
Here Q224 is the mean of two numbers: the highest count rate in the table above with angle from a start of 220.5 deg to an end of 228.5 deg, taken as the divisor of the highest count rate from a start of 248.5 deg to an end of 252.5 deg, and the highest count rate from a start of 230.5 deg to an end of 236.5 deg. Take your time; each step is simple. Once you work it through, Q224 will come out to 110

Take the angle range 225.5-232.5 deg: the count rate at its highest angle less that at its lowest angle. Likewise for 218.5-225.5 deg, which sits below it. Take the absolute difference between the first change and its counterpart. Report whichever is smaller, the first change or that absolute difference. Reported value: -48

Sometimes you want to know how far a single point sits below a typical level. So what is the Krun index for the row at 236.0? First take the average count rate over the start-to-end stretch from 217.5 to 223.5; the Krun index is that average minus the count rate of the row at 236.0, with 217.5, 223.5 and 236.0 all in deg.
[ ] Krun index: 70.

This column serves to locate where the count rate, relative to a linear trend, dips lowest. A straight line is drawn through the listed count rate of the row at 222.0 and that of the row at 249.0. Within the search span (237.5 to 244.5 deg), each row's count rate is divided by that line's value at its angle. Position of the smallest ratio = 239.0 deg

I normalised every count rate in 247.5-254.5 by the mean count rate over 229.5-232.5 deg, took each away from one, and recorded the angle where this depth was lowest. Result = 254.0 deg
